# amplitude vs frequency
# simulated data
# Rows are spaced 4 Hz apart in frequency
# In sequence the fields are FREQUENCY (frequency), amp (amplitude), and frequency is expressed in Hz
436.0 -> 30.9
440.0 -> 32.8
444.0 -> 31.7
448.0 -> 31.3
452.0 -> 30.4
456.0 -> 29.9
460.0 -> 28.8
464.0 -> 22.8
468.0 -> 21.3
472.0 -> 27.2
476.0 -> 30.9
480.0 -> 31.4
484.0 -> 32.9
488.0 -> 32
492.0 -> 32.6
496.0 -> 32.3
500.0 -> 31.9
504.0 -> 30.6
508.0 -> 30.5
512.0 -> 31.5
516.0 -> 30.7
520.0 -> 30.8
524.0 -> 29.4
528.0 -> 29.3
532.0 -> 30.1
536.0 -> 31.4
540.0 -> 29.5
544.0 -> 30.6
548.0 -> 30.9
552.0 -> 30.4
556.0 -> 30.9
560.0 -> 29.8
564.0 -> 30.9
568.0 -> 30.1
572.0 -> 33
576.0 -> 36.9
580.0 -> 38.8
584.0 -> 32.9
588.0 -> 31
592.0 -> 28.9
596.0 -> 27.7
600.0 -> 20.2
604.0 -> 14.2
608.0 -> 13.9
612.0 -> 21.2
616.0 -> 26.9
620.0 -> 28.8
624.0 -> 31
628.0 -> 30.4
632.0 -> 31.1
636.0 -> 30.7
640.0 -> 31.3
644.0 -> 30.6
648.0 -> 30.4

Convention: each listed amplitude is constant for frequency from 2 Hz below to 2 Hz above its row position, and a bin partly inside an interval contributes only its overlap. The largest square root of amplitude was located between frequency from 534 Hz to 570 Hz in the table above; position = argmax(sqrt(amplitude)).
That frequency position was 536.0 Hz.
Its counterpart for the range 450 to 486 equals 484.0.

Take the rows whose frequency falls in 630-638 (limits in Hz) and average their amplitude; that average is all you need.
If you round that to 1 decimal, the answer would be 30.9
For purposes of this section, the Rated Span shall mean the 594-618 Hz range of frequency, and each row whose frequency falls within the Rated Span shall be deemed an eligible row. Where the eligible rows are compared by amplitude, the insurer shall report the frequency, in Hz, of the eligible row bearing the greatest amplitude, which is 596.0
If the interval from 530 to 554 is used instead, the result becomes 536.0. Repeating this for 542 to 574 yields 572.0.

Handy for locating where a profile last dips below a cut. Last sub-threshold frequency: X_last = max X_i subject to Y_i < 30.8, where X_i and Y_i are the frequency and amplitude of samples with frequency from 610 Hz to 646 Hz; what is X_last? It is 644.0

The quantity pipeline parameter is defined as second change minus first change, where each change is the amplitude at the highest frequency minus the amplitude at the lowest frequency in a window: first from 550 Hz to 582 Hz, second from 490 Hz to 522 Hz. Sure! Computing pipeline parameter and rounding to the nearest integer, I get -10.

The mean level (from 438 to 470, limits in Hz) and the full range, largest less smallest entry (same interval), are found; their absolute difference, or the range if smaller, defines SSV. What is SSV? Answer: 11.5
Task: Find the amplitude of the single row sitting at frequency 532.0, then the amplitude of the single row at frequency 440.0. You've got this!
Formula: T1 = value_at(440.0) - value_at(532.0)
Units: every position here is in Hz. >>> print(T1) 2.7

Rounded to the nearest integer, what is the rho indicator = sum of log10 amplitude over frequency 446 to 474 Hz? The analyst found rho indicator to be 10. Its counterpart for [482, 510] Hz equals 11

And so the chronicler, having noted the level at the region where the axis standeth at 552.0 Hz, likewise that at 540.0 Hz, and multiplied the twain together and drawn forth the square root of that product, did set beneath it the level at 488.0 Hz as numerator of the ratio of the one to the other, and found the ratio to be 1.07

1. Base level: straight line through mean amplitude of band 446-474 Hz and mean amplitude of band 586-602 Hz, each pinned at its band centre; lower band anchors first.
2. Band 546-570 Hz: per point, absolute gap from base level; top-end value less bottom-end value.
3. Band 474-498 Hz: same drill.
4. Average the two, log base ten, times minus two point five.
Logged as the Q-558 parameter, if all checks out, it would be 1.1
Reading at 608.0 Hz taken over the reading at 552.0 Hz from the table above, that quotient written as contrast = 0.46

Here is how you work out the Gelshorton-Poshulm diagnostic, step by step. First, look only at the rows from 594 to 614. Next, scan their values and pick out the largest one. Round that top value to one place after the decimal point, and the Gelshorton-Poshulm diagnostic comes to 27.7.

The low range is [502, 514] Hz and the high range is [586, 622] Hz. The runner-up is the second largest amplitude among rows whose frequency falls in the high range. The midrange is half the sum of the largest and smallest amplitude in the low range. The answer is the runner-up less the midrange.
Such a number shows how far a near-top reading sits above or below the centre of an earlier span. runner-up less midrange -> -2.1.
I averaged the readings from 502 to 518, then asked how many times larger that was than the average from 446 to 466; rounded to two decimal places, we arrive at 1.08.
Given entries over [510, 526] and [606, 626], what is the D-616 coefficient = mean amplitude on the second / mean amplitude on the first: 0.80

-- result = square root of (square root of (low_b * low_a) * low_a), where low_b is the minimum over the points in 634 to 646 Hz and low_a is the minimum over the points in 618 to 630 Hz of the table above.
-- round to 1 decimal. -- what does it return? 29.2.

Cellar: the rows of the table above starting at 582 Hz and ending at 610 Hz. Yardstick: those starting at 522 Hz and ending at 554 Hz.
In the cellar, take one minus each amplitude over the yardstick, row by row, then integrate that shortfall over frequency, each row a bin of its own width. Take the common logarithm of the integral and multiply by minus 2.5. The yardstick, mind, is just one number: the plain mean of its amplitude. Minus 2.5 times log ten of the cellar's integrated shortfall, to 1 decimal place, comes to -1.9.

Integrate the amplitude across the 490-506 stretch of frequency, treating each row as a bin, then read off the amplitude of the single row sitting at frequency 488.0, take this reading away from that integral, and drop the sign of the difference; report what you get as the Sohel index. 478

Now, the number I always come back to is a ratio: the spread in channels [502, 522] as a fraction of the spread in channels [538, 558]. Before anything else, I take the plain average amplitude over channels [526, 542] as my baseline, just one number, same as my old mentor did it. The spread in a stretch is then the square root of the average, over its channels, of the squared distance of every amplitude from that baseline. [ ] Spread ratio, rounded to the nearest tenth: 1.3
